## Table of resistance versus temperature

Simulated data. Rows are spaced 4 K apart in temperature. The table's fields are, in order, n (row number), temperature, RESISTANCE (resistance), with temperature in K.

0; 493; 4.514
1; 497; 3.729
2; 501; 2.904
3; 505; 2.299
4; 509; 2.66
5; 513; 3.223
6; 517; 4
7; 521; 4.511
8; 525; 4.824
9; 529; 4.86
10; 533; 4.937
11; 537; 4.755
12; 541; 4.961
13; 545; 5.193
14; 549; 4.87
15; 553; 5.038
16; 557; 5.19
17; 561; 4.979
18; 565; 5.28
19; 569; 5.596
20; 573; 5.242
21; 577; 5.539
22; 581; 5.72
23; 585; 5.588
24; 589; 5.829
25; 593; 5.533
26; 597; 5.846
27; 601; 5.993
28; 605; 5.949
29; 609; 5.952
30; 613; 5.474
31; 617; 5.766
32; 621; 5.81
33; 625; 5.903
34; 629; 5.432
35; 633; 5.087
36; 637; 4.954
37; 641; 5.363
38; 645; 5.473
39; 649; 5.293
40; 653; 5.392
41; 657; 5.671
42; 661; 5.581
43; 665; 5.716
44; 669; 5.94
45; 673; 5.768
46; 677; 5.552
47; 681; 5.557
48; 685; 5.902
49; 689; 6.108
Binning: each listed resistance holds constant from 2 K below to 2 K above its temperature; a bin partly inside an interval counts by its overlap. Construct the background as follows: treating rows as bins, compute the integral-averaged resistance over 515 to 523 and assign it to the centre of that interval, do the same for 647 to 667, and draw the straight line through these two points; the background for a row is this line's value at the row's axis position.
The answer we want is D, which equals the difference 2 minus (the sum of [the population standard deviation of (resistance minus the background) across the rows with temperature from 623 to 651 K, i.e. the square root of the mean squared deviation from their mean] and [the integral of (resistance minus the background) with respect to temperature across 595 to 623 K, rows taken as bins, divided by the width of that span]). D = 0.94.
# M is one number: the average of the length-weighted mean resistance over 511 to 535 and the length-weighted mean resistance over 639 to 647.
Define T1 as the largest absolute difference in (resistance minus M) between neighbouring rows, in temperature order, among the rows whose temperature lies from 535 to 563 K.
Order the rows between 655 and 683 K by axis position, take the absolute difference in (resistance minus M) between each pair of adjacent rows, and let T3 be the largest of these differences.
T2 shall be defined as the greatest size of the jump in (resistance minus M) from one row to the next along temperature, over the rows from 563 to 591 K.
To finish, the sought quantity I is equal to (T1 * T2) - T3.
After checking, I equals -0.11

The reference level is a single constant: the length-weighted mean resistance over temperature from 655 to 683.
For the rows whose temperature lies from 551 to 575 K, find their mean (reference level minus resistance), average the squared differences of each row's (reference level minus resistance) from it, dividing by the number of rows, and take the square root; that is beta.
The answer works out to 0.20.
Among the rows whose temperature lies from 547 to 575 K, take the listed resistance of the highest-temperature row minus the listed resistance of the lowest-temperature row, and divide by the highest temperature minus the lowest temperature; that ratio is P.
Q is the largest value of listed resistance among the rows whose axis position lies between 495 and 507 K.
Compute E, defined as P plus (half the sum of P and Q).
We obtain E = 1.89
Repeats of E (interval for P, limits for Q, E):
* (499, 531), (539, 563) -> 2.70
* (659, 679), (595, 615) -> 2.99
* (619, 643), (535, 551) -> 2.56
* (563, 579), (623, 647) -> 2.98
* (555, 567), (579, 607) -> 3.01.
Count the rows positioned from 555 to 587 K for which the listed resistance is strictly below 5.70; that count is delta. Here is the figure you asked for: 7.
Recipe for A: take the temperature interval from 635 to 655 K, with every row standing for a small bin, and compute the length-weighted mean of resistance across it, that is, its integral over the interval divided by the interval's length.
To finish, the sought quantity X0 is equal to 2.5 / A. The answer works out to 0.47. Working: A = 5.3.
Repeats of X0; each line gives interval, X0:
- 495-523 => 0.75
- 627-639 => 0.48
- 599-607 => 0.42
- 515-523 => 0.59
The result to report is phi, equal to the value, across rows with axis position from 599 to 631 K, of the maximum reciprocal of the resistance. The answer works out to 0.184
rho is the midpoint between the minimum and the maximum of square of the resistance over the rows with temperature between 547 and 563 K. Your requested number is 25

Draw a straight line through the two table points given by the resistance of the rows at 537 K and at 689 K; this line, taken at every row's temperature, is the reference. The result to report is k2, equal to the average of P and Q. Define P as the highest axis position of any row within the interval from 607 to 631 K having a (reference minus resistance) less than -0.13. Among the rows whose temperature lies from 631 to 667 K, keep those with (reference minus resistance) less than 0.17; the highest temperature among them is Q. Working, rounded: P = 625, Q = 657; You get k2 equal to 641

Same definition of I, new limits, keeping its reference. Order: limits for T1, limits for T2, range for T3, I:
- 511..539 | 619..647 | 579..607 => 0.05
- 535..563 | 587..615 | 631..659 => -0.25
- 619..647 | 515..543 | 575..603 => -0.07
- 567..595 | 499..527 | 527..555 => -0.05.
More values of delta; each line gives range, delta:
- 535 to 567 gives 8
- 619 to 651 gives 6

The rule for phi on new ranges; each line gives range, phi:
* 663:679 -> 0.180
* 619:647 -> 0.202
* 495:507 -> 0.435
